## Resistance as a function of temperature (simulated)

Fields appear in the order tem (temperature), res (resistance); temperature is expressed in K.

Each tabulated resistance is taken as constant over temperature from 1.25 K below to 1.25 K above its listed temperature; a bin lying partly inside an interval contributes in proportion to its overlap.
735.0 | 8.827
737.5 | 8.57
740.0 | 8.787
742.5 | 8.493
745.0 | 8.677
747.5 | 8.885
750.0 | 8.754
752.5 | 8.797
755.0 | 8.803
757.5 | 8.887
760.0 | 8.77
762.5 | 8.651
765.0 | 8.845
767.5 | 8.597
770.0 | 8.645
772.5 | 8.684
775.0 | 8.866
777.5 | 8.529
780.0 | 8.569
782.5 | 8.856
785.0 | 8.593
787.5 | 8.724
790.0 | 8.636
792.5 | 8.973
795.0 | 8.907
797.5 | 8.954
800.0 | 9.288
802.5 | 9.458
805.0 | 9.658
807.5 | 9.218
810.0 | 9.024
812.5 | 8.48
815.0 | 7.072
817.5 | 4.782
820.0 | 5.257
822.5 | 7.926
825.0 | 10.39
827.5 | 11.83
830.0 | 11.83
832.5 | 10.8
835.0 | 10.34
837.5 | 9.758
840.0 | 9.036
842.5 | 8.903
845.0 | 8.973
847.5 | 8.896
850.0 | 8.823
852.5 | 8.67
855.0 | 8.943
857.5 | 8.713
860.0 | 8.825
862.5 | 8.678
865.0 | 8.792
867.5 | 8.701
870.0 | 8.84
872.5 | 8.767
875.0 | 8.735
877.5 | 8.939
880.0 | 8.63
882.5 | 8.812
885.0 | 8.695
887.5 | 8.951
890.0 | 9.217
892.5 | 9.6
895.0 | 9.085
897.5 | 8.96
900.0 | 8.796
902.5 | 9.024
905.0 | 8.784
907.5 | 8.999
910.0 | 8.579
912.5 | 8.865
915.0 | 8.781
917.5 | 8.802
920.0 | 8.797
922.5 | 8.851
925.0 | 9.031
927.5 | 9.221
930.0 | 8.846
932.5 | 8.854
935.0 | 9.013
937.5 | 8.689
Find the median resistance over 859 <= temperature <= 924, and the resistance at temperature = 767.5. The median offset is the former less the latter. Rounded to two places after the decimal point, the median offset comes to 0.21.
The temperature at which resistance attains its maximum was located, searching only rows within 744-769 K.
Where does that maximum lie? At 757.5 K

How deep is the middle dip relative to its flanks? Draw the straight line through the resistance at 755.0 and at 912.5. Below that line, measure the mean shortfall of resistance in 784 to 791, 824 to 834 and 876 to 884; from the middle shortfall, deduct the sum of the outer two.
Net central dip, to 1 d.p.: -2.6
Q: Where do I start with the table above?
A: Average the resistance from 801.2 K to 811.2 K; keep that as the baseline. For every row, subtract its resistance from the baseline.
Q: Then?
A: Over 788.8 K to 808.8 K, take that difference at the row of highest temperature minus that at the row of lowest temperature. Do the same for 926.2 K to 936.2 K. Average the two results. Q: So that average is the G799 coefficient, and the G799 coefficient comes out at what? -0.19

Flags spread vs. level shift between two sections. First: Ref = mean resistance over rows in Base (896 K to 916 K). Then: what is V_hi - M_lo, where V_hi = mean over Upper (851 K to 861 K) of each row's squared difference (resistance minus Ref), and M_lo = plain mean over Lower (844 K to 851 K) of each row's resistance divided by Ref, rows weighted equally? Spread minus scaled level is -1.0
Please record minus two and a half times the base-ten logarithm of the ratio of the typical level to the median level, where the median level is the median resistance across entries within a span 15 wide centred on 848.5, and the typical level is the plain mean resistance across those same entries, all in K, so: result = 0.004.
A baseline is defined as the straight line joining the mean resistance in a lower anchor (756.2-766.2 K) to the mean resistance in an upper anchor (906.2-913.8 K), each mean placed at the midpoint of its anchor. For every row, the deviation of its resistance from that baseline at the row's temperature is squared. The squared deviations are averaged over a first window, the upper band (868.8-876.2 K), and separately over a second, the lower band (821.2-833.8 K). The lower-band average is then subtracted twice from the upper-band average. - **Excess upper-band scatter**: -10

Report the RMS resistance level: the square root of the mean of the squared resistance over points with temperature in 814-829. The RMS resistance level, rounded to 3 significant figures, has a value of 8.28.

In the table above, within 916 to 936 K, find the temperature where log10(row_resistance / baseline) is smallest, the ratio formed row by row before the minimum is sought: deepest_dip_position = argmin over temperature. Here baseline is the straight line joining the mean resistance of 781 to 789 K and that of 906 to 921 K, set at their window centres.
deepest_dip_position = 920.0 K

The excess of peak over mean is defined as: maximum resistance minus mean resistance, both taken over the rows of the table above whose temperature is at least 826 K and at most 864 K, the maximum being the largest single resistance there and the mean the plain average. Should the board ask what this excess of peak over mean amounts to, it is 2.3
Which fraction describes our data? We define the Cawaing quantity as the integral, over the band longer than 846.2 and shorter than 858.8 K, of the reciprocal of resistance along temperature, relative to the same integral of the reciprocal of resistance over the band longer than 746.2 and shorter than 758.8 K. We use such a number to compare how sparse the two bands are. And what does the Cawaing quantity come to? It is 1.00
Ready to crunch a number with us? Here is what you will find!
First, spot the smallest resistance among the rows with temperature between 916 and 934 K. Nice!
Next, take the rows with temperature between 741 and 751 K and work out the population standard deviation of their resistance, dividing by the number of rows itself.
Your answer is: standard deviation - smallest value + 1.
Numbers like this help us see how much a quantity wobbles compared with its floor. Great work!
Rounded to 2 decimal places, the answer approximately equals -7.66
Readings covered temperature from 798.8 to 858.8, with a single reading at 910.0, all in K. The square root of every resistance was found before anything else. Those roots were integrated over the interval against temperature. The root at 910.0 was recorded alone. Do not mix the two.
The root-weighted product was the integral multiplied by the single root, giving 525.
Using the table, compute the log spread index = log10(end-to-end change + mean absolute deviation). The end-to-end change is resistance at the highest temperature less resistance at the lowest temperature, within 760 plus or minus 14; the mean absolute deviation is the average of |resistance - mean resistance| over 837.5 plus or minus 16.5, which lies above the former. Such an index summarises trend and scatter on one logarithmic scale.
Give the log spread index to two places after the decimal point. -0.08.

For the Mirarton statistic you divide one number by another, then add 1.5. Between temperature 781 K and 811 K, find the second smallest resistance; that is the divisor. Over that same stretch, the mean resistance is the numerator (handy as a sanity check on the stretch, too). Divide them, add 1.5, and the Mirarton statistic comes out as 2.54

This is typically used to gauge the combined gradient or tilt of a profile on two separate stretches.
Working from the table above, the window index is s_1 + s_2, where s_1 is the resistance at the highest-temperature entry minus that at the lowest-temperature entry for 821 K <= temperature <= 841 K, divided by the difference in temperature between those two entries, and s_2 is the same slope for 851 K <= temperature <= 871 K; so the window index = 0.07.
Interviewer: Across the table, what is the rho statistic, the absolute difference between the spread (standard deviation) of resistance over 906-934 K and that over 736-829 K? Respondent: 0.96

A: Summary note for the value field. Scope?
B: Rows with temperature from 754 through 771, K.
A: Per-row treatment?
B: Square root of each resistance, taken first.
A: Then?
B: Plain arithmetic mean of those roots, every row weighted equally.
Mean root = 2.96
